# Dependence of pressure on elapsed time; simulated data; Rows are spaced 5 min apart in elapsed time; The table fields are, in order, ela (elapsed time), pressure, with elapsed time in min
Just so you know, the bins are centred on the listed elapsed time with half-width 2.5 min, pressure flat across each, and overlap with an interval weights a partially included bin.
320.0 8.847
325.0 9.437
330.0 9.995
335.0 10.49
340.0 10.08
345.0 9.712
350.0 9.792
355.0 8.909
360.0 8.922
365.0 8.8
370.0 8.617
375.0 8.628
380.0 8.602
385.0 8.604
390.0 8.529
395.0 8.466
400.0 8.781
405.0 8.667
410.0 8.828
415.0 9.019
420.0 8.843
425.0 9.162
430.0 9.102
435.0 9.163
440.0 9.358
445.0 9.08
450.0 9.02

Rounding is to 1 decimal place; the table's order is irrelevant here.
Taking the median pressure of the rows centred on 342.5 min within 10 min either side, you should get 9.9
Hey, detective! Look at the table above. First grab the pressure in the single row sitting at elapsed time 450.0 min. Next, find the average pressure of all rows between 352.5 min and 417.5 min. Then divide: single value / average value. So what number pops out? 1.03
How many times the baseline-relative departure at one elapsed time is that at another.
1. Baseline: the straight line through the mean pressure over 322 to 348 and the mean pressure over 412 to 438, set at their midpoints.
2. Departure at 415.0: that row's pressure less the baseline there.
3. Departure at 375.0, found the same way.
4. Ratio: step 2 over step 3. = 0.15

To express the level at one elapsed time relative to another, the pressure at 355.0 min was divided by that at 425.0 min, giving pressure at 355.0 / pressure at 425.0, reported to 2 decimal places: 0.97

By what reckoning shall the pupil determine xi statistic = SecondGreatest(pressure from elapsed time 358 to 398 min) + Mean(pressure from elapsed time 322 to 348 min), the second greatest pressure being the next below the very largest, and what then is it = 18.7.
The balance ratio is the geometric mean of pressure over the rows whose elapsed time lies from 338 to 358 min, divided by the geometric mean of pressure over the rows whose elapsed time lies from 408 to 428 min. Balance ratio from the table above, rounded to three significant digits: 1.07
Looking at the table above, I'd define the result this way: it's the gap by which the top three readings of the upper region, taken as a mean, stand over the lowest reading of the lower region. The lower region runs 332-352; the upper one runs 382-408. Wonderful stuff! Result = -1.0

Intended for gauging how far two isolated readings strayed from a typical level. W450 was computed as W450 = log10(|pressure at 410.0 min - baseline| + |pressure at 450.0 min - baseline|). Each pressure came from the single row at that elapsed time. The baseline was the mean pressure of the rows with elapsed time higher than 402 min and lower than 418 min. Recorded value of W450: -0.72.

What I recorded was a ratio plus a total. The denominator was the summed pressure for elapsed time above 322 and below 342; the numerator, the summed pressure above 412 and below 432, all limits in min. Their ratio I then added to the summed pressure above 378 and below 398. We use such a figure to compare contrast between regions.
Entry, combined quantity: 35.1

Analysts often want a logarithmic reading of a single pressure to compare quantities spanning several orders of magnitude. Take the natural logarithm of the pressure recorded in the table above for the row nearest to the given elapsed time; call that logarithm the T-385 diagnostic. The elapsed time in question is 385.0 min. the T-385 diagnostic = 2.15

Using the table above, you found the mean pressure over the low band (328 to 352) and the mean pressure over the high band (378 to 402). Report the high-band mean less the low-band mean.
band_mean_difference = -1.4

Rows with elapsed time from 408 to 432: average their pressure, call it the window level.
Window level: 9.0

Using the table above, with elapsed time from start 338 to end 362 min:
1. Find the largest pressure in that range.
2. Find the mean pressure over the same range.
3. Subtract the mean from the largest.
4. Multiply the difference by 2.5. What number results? 1.49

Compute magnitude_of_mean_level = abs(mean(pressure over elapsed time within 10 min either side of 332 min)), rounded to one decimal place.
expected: 10.0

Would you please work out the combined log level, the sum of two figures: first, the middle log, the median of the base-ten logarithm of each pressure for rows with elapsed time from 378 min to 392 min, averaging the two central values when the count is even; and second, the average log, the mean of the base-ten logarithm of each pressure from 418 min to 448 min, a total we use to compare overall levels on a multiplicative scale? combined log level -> 1.89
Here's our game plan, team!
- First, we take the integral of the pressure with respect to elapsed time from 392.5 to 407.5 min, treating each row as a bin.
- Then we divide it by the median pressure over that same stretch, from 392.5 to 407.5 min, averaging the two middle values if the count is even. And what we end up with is 14.9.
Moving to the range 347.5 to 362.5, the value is 15.5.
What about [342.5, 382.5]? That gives 40.6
